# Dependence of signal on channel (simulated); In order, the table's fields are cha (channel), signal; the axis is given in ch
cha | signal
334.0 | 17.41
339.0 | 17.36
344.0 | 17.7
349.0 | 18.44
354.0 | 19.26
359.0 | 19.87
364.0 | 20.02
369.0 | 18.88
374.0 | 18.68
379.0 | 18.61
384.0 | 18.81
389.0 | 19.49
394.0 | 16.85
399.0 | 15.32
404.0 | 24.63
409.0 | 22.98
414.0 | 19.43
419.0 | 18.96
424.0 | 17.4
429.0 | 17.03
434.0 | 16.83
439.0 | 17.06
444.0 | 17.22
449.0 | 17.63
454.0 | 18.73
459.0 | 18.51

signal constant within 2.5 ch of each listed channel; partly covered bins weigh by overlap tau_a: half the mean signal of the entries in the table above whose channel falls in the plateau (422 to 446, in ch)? 8.55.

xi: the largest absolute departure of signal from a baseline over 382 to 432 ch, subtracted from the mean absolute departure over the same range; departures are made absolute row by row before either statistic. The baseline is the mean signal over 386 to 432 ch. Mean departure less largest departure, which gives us -3.5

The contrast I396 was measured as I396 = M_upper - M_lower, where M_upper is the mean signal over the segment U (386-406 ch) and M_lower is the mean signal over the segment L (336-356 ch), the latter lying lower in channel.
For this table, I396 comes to 1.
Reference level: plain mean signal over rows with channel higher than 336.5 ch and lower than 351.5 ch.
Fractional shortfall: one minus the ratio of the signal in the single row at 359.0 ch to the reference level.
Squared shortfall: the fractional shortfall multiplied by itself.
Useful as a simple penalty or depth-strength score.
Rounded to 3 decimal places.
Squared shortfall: 0.013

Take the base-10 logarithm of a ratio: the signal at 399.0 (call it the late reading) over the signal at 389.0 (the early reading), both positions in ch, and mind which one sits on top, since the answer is -0.10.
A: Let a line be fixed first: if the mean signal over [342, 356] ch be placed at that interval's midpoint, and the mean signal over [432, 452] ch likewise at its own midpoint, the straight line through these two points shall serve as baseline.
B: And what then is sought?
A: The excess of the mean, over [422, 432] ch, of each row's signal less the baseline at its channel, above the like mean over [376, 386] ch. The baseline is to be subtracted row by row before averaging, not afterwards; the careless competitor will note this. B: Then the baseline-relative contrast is -0.9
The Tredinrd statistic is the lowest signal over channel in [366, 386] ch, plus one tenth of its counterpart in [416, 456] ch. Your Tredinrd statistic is 20.3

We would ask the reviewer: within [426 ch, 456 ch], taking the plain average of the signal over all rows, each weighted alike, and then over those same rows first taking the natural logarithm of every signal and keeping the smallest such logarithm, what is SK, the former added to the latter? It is 20.2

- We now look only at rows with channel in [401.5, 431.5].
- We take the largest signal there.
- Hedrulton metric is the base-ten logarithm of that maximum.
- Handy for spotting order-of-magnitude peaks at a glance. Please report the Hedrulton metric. 1.39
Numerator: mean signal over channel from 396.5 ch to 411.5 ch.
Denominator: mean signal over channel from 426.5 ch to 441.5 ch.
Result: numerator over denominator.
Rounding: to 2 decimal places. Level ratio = 1.24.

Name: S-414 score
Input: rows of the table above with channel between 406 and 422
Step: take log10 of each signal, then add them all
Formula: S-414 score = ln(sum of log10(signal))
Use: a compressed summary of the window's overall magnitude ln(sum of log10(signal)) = 1.37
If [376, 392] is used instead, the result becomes 1.34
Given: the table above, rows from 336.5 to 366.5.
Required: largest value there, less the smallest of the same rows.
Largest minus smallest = 2.7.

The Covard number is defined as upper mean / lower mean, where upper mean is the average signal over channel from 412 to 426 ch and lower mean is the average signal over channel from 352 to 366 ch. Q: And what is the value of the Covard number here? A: 0.94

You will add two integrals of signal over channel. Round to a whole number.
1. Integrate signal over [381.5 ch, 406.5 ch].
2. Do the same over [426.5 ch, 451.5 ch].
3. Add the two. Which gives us 904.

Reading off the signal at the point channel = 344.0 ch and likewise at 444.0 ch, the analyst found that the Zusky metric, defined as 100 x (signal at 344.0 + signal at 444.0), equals 3492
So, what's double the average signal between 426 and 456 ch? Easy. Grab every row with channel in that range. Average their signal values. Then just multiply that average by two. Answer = 34.8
